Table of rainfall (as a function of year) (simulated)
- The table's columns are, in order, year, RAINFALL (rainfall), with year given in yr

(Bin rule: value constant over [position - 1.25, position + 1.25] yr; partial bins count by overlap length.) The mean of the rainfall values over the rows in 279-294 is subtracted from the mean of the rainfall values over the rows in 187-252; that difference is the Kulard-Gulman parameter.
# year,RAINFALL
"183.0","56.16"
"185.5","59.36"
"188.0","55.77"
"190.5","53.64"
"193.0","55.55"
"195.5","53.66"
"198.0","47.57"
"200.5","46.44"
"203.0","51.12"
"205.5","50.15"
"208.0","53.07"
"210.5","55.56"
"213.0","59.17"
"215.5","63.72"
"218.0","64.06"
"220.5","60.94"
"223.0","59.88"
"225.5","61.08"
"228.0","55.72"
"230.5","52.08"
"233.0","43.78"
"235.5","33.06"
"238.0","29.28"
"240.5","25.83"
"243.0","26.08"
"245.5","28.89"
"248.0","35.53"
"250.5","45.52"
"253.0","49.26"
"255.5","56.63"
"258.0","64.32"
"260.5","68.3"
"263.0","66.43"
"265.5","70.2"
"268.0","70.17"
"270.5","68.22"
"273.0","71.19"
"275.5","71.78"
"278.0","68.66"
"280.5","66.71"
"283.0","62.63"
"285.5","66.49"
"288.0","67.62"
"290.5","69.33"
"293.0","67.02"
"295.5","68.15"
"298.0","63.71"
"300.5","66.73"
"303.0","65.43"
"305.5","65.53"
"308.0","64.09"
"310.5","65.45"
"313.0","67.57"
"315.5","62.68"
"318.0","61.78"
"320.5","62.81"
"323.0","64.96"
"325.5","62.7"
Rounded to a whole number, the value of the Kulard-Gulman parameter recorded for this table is -18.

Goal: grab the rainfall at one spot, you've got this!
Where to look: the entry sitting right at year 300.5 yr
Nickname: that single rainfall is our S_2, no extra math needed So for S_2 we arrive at 66.73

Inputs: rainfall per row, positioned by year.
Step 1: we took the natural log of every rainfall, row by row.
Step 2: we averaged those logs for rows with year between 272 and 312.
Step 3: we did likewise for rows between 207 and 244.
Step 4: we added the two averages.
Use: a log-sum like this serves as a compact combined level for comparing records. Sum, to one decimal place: 8.1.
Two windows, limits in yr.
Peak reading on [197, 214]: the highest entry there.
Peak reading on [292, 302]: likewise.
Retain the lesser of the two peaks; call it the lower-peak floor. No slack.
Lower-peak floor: 59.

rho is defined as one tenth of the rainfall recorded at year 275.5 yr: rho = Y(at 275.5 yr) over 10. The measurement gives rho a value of 7.18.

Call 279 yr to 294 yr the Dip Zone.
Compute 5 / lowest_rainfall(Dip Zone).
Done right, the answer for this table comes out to 0.080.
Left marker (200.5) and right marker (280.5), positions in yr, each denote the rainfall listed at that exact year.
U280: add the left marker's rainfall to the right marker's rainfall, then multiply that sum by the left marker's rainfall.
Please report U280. 5255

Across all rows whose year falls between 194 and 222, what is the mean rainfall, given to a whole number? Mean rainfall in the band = 55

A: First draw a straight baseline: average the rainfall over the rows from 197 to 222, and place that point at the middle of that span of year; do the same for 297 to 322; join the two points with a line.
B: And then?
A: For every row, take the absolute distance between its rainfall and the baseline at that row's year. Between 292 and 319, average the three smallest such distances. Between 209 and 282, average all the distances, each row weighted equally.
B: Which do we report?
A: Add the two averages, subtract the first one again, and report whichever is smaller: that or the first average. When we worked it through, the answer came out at 0.4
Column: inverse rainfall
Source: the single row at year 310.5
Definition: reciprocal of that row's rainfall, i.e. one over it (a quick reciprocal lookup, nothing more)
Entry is 0.015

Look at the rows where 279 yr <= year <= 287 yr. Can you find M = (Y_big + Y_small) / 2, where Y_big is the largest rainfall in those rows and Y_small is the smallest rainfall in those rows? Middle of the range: 64.7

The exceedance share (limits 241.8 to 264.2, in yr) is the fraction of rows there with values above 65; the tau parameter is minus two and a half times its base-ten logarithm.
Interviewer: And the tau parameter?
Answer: 1.63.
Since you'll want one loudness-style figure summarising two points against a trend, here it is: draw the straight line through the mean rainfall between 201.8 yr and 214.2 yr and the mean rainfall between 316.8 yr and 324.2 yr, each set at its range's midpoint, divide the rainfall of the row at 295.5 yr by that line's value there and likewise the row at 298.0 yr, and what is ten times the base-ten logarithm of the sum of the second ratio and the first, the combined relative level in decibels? 3.3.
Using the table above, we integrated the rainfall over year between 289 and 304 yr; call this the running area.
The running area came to 1001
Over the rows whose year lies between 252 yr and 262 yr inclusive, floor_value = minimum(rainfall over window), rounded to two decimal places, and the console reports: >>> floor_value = 49.26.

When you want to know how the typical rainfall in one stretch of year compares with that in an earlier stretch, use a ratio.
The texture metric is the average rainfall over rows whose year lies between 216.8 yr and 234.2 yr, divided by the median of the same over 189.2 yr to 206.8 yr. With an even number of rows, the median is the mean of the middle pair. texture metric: 1.11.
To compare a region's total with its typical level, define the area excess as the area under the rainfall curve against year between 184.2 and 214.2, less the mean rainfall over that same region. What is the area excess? 1549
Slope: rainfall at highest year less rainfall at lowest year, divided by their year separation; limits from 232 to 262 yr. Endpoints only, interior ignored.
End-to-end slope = 0.89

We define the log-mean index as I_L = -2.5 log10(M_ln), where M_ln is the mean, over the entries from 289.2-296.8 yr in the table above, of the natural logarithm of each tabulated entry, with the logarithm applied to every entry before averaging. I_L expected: -1.56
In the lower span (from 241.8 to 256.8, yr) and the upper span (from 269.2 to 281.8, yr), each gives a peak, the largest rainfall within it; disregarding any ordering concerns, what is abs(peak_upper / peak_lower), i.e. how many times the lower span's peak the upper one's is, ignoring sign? 1.27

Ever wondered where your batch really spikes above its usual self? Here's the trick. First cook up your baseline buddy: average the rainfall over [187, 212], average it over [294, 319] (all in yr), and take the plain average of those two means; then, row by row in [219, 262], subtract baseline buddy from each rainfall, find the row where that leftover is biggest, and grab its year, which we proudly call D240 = 260.5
